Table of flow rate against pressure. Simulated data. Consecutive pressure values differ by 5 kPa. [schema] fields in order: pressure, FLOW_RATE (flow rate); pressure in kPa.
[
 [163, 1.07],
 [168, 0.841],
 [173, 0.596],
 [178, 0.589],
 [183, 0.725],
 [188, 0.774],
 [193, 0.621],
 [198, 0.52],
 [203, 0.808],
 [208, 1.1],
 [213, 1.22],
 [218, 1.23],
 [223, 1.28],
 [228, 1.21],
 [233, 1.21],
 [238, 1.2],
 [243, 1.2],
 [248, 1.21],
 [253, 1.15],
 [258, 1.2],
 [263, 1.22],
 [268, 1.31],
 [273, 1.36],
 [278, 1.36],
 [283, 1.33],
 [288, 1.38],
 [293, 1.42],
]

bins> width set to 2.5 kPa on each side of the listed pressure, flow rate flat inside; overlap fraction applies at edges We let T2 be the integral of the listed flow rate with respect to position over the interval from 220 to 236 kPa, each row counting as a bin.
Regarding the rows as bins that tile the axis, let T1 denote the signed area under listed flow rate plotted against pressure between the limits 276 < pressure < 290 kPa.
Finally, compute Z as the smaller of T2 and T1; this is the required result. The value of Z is 19.0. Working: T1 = 19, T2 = 20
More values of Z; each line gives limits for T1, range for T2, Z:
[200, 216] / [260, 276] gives 16.5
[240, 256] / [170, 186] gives 10.4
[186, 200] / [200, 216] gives 8.9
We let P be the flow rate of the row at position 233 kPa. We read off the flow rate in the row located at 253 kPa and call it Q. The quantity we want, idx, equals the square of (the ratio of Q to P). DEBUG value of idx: 0.90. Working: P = 1.21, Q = 1.15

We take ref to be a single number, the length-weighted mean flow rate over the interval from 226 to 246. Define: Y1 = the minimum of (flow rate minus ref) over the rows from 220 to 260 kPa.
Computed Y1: -0.1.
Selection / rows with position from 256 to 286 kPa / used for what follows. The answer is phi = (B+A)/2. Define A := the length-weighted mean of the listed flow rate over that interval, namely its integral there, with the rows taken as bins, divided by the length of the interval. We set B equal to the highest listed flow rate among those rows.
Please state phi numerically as 1.33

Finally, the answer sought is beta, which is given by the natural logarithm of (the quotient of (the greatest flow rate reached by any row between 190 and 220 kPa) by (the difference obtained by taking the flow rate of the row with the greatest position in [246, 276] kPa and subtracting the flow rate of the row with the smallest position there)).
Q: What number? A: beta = 2.10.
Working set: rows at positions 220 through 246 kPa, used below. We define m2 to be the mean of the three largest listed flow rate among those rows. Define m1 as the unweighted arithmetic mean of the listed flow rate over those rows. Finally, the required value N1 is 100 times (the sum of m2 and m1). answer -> 245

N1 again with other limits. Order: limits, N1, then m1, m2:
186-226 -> 219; 0.9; 1.24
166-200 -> 145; 0.7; 0.78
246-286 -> 262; 1.3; 1.35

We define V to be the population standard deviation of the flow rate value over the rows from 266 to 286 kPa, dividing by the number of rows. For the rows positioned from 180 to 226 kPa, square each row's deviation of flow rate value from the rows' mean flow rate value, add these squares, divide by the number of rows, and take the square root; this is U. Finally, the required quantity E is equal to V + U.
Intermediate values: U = 0.27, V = 0.02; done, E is 0.294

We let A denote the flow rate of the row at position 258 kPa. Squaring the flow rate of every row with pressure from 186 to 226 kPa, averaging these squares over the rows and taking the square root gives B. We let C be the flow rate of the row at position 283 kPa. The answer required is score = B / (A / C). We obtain 1.09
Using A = 1.2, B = 0.98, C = 1.33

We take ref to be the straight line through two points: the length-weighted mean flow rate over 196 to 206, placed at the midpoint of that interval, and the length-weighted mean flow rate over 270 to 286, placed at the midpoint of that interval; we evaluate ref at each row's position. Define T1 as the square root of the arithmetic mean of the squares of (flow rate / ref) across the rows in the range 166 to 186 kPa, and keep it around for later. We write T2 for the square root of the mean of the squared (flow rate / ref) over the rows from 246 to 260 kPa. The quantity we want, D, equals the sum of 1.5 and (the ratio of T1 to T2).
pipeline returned 2.94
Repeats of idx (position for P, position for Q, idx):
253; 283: 1.34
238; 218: 1.05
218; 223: 1.08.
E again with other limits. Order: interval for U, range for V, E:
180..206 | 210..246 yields 0.132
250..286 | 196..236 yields 0.329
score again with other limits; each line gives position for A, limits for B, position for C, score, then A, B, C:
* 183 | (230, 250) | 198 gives 0.86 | 0.725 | 1.21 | 0.52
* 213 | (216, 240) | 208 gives 1.11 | 1.22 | 1.23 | 1.1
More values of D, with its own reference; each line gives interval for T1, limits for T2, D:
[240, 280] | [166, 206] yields 2.30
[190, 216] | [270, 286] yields 2.71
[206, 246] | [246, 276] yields 2.81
